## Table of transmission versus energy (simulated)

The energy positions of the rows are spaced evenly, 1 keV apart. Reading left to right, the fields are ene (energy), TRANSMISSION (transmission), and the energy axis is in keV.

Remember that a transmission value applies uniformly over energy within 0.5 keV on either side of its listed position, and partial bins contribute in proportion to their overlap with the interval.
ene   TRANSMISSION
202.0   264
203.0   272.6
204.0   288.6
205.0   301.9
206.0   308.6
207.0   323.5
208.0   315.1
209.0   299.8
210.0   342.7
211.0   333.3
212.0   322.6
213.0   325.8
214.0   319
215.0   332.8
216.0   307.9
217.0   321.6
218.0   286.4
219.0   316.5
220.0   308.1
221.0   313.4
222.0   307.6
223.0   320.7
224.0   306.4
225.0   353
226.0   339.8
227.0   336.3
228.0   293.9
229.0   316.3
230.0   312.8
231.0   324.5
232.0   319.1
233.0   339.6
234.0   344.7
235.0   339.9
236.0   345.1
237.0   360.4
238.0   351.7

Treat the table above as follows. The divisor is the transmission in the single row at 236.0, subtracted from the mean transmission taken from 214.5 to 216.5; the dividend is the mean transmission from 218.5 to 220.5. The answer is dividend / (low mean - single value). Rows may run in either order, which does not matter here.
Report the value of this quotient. -12.6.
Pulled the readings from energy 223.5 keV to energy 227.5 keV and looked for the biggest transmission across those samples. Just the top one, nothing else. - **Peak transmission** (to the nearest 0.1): 353.0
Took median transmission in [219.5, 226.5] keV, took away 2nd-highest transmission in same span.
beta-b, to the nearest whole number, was -26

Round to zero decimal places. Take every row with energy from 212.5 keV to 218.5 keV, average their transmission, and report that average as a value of 316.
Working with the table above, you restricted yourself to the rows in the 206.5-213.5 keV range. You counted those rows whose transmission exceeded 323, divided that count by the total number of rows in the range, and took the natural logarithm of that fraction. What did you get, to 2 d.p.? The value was -0.56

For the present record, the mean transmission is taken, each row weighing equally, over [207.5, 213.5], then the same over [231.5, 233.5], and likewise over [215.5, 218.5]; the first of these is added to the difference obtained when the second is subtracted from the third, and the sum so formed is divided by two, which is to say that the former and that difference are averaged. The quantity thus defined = 150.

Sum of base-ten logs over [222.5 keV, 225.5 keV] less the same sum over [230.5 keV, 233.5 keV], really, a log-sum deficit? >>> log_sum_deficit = -0.01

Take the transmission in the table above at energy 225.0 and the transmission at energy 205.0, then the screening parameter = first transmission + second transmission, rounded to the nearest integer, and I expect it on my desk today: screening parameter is 655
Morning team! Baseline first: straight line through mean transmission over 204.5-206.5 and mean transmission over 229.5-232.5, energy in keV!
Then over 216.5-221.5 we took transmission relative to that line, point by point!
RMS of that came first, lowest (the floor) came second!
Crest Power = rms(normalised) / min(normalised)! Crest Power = 1.08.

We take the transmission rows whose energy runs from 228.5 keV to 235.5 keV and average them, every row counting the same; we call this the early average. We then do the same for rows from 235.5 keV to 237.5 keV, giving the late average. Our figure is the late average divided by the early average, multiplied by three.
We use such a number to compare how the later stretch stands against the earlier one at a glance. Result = 3.2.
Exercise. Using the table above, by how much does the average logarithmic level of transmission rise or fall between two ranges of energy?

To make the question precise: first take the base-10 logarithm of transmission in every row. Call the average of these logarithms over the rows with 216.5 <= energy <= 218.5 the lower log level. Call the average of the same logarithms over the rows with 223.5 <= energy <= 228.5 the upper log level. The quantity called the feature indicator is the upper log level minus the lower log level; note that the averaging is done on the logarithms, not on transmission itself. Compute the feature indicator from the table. 0.03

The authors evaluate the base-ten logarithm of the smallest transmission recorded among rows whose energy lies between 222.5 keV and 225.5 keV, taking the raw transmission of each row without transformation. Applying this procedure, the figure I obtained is 2.49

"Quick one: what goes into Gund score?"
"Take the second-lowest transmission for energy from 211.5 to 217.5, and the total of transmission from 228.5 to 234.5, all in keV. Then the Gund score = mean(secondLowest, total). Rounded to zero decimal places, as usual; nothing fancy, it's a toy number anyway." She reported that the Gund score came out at 1138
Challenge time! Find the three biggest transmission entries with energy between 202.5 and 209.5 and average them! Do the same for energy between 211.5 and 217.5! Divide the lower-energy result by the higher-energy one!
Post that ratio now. 0.965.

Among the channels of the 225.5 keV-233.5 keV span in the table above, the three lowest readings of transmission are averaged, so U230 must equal 308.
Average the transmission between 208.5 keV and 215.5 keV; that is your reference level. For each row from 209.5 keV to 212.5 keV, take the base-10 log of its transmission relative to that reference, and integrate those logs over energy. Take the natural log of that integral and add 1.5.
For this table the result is -2.0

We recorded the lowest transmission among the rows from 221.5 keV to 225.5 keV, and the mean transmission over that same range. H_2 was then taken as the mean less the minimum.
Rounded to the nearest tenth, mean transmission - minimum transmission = 15.5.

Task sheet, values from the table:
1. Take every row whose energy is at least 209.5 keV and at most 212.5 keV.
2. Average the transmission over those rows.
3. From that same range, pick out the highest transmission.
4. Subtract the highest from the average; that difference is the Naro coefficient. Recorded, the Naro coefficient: -10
